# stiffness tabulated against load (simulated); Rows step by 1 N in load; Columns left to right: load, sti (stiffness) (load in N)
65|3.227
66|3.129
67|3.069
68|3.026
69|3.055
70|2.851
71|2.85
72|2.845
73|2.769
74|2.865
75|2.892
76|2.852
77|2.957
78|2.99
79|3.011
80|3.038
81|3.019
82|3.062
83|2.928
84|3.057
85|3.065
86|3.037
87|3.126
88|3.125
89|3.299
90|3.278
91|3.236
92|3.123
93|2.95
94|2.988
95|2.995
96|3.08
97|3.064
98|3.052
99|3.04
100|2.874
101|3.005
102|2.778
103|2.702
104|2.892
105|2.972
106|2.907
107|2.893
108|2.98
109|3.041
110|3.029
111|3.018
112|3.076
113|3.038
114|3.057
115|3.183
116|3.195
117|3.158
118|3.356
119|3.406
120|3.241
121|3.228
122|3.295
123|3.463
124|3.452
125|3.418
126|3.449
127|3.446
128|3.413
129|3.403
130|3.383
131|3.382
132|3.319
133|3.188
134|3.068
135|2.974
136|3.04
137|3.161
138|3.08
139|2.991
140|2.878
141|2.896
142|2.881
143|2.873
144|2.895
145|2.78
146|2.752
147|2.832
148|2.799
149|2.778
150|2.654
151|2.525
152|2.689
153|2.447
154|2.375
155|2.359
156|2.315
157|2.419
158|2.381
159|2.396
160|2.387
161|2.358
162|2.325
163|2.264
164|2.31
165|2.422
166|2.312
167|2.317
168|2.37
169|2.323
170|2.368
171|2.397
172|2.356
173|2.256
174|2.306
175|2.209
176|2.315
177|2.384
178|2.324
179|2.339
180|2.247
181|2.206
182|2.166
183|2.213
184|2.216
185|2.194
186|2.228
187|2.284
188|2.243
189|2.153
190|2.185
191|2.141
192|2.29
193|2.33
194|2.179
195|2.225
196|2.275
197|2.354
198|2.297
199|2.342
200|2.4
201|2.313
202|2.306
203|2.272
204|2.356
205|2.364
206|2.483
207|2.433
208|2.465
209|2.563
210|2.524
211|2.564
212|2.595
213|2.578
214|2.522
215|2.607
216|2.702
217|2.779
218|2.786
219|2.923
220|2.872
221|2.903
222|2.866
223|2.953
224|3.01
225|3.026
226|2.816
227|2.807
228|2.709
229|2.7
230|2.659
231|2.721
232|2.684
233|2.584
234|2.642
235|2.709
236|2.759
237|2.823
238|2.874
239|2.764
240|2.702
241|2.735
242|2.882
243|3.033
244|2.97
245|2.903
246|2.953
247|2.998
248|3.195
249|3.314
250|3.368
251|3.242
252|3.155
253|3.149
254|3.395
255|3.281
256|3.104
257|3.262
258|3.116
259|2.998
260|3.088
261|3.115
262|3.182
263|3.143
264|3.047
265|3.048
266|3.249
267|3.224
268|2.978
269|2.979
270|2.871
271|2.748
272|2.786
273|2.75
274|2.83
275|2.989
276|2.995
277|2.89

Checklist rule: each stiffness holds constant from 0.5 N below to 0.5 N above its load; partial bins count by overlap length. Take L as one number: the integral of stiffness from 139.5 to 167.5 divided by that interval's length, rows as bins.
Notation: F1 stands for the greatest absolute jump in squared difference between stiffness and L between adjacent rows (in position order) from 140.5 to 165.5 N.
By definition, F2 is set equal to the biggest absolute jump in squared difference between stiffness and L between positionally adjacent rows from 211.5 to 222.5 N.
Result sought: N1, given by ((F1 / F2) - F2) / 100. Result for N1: 0.007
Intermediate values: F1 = 0.06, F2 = 0.08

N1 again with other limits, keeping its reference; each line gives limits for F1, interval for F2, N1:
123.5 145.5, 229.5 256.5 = 0.002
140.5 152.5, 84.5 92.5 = 0.001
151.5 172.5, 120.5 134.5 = -0.001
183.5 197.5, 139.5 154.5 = 0.015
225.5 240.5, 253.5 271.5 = -0.001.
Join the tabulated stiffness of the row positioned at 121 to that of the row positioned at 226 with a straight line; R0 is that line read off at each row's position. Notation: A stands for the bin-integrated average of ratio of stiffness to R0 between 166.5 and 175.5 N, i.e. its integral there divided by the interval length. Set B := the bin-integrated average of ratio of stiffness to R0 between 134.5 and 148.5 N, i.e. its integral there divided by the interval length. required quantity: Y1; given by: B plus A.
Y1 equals 1.7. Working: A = 0.766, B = 0.93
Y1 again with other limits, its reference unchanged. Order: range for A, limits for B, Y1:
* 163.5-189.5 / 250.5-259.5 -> 1.9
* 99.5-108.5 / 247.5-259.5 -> 2.1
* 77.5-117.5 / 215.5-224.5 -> 1.9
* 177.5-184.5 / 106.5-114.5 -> 1.7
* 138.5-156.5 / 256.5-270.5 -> 2.0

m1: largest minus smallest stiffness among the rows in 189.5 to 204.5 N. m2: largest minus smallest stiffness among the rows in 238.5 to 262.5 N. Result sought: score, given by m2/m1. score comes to 2.68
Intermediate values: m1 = 0.26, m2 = 0.69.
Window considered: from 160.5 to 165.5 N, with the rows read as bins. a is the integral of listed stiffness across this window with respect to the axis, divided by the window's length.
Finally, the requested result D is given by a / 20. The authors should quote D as 0.12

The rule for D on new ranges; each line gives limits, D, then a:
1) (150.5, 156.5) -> 0.12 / 2.45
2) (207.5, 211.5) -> 0.13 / 2.53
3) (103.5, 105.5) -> 0.15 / 2.93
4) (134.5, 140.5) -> 0.15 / 3.02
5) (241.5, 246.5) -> 0.15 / 2.95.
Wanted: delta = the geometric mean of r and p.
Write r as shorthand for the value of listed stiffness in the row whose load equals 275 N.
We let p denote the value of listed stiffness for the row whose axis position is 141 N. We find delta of 2.94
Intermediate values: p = 2.896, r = 2.989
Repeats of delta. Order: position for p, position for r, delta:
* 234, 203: 2.45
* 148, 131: 3.08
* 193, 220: 2.59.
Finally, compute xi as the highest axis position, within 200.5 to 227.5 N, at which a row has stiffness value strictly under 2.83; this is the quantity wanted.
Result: 227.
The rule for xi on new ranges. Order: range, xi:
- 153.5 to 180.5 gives 180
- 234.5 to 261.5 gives 241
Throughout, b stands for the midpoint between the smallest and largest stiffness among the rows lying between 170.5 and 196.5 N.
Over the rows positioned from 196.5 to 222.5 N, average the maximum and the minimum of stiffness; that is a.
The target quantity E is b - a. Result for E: -0.3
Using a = 2.6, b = 2.3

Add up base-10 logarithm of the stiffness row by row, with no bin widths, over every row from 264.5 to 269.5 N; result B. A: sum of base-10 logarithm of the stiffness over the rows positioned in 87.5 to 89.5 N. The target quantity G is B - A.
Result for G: 1.4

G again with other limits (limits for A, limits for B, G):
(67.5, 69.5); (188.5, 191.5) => 0.0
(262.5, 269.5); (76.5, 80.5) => -1.5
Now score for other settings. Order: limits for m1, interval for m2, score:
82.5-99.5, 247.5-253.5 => 0.59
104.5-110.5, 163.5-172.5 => 0.76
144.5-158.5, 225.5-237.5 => 0.46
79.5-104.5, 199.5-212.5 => 0.54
